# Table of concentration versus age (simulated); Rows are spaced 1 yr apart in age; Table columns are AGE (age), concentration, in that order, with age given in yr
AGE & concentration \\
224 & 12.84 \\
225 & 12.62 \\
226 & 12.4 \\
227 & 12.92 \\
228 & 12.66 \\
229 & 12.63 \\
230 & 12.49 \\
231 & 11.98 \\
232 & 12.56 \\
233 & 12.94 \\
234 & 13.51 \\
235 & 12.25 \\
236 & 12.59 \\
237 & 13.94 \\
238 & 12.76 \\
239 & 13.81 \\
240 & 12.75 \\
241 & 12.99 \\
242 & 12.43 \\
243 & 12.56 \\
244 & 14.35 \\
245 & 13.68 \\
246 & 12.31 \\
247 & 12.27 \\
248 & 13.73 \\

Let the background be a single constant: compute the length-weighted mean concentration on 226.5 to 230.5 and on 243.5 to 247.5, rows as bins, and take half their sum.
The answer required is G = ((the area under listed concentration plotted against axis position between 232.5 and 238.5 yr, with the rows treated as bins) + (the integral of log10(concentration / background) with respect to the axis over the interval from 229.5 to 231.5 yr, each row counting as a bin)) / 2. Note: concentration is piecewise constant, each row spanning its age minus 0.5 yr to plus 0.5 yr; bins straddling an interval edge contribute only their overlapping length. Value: 39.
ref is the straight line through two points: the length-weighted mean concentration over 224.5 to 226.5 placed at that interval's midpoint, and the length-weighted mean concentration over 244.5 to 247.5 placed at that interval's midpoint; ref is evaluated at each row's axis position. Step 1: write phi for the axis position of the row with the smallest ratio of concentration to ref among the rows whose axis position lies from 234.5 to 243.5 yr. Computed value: 235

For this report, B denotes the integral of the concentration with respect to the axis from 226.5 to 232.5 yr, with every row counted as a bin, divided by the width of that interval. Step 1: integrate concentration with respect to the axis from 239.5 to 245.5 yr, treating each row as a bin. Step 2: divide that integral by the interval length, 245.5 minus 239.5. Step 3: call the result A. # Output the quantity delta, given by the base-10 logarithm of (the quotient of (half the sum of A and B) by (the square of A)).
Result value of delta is -1.13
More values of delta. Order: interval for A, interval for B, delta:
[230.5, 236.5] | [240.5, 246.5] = -1.09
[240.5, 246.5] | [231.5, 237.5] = -1.12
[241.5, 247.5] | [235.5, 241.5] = -1.11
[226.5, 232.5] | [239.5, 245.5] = -1.09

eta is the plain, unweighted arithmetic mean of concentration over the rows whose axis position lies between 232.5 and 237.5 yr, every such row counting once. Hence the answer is 13.0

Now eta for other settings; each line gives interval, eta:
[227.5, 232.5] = 12.5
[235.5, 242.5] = 13.0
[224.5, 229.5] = 12.6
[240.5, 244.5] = 13.1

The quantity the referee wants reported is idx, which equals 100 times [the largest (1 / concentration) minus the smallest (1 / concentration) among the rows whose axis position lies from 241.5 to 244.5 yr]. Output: 1.08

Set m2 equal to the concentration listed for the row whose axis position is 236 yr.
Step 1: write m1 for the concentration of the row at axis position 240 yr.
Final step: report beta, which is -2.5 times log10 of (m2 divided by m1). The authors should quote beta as 0.01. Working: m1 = 12.75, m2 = 12.59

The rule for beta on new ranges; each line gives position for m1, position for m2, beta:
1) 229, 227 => -0.02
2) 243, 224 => -0.02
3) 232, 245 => -0.09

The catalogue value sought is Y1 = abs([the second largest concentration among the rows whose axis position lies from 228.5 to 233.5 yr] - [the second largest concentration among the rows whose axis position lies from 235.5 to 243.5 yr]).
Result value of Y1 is 1.18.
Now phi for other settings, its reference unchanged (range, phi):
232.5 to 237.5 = 235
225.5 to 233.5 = 231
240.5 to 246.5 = 246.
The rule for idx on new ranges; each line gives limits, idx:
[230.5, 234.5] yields 0.95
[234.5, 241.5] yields 0.99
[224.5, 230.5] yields 0.32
